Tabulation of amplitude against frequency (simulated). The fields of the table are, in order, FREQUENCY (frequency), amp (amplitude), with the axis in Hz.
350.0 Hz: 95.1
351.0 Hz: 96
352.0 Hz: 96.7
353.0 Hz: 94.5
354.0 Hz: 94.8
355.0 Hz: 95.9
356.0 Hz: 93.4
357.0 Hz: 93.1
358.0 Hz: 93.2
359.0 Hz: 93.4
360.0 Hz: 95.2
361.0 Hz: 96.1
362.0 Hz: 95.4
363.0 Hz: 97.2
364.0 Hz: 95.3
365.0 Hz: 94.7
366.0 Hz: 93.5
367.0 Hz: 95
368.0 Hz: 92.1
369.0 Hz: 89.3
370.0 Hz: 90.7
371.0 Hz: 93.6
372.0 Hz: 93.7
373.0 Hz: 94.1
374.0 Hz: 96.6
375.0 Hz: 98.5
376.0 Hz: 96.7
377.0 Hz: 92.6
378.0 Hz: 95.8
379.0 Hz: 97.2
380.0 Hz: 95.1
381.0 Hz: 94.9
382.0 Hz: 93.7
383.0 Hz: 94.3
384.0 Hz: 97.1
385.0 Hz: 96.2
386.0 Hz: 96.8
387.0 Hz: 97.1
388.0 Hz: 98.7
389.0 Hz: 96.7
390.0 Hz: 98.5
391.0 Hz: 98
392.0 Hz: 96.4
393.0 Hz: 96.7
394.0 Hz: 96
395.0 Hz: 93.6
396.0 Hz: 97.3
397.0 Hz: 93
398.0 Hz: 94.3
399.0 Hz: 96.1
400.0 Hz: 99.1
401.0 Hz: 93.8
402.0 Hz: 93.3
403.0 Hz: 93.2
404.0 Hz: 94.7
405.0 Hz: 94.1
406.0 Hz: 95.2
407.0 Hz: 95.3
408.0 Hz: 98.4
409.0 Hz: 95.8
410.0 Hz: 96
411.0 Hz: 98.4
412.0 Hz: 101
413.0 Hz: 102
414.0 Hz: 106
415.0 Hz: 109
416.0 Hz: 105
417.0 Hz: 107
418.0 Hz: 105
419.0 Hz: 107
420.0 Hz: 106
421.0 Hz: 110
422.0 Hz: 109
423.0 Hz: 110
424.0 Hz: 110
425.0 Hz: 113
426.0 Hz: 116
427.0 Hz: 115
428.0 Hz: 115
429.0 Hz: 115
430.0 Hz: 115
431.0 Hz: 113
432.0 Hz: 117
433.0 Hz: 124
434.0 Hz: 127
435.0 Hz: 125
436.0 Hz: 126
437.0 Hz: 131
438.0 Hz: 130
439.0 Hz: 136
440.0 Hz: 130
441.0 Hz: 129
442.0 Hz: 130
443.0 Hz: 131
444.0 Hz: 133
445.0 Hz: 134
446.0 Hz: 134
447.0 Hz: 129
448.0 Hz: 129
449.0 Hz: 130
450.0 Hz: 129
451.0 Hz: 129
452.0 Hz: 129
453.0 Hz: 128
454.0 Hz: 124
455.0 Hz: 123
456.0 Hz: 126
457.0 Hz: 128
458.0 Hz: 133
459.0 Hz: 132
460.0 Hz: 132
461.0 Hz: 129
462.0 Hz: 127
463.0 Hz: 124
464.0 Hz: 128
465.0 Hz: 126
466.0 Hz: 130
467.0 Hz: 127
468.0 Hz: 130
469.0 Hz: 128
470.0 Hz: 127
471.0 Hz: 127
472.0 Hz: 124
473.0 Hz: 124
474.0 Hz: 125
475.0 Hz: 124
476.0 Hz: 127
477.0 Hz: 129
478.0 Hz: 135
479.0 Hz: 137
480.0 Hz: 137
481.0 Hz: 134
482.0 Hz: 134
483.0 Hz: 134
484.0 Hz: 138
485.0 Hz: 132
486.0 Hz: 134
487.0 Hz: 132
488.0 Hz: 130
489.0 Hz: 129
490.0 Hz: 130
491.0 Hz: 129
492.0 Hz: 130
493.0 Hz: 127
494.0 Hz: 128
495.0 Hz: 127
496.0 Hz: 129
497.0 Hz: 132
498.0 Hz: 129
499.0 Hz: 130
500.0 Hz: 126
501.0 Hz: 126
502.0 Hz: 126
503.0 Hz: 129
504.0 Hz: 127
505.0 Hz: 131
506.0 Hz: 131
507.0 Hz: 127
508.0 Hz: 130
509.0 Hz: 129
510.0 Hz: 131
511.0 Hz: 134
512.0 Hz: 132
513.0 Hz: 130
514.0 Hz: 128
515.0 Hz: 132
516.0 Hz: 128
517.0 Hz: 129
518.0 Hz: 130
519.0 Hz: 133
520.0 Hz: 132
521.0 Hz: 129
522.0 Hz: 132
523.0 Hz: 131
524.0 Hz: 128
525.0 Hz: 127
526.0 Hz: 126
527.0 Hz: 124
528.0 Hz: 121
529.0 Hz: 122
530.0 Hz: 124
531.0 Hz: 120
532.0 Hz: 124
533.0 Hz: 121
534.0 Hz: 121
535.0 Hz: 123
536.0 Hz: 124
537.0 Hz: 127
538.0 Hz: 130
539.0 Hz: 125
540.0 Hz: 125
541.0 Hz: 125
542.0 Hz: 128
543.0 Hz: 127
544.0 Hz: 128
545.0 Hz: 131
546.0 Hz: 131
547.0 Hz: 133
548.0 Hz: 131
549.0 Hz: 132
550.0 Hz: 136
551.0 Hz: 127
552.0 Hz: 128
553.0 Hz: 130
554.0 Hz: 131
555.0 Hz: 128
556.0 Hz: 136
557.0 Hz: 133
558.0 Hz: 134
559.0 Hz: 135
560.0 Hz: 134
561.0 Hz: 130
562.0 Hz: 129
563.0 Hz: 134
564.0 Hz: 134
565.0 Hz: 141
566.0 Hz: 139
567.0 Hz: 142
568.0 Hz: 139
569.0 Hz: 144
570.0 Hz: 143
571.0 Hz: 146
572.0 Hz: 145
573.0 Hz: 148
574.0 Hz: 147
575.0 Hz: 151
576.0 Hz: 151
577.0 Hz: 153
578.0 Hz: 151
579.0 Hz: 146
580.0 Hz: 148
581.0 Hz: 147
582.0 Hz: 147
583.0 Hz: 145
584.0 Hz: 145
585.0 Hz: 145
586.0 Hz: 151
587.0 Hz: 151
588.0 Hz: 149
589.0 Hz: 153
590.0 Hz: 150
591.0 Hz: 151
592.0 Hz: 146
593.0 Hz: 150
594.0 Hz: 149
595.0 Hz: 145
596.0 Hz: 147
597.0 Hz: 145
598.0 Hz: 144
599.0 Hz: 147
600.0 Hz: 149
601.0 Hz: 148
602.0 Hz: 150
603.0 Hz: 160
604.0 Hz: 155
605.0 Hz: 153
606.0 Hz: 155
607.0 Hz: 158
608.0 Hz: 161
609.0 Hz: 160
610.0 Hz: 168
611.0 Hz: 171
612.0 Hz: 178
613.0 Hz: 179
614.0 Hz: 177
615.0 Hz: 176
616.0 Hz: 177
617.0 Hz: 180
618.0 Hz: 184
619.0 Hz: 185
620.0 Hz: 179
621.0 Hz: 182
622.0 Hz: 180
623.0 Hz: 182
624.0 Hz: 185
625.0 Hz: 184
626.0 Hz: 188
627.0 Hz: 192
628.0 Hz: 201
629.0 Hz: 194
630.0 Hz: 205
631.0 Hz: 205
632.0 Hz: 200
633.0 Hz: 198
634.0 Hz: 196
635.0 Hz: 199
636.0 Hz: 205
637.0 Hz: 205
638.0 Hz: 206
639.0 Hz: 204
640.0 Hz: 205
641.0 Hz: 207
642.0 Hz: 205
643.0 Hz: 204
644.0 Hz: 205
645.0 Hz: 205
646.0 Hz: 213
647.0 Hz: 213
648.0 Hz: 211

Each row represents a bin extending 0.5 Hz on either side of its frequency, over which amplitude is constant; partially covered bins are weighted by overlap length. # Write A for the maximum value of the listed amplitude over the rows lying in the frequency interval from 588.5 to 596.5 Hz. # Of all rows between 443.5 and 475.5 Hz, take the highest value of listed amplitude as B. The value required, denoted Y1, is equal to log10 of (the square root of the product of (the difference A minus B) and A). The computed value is 1.73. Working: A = 153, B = 134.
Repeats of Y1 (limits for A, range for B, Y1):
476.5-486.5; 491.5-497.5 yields 1.46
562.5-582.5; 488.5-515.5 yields 1.73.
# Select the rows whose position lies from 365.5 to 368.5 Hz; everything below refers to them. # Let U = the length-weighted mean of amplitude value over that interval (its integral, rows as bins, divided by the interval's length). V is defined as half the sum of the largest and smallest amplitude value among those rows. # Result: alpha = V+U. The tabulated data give 187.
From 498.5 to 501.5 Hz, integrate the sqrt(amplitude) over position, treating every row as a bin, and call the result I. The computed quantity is 34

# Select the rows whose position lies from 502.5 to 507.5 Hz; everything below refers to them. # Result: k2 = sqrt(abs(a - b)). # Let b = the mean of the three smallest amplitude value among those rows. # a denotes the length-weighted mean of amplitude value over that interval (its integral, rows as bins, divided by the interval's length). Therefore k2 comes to 1.15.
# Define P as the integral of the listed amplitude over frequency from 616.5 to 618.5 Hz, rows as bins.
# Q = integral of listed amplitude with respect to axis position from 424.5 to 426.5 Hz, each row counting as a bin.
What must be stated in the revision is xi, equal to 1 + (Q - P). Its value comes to -134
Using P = 364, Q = 229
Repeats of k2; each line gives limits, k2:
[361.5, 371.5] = 1.73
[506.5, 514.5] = 1.46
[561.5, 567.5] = 2.04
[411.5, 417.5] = 1.53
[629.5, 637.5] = 1.99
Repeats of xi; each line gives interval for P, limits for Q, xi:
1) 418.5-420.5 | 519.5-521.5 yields 49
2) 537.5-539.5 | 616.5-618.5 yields 110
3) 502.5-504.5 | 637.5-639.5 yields 155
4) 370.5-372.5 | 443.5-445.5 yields 81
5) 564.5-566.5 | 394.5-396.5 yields -88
